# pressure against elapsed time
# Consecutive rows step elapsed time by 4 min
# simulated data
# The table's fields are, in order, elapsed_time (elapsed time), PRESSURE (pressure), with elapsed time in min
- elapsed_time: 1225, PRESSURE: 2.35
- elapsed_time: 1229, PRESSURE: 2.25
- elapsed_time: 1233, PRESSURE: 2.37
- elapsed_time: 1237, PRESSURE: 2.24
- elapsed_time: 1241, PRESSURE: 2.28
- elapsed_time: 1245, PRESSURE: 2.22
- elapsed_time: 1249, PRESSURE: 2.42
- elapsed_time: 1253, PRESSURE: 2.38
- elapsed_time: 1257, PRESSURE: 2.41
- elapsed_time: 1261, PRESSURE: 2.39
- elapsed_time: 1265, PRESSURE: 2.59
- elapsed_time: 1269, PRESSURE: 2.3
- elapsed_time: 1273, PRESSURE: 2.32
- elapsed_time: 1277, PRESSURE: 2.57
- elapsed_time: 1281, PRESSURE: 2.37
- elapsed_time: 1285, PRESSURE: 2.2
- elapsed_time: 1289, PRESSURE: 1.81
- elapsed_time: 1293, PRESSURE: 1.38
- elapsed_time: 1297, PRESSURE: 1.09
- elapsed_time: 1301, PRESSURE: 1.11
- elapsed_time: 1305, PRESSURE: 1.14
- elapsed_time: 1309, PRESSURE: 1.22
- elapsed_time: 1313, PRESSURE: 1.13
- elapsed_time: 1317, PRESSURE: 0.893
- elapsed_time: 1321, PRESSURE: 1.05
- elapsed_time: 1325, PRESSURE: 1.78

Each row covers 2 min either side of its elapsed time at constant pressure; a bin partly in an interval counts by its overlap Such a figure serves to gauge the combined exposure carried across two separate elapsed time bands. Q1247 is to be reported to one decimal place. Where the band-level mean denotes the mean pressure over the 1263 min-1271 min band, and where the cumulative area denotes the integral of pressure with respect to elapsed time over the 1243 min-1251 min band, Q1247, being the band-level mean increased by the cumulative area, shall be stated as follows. 21.0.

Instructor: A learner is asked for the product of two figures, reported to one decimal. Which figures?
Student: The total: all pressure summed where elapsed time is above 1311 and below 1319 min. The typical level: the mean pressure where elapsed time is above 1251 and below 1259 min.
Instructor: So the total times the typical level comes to 4.8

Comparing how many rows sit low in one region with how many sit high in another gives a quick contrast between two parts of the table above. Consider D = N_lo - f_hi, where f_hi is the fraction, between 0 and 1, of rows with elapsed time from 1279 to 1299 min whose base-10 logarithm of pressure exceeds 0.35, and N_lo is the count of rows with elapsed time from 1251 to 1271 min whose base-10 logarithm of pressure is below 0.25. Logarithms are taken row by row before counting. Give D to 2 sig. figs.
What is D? -0.20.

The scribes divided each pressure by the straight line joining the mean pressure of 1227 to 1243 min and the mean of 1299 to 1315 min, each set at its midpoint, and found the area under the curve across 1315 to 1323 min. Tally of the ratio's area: 8.1 min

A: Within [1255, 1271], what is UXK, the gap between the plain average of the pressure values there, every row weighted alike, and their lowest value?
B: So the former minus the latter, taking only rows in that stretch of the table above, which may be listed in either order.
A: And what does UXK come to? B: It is 0.12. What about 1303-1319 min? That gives 0.20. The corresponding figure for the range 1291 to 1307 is 0.09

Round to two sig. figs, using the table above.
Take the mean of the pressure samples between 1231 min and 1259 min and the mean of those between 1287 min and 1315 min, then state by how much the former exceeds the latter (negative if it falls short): 1.1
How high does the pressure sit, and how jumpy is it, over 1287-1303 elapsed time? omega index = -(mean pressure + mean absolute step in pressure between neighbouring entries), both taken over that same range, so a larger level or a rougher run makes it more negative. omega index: -1.59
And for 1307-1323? -1.23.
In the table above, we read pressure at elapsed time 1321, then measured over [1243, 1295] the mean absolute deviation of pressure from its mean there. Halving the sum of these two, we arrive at 0.63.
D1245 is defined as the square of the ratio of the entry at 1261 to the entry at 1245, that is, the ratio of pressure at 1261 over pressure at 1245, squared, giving 1.2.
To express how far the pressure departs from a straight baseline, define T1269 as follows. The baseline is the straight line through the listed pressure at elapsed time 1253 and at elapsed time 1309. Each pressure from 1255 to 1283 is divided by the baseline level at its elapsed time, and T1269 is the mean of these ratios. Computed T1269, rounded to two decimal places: 1.19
